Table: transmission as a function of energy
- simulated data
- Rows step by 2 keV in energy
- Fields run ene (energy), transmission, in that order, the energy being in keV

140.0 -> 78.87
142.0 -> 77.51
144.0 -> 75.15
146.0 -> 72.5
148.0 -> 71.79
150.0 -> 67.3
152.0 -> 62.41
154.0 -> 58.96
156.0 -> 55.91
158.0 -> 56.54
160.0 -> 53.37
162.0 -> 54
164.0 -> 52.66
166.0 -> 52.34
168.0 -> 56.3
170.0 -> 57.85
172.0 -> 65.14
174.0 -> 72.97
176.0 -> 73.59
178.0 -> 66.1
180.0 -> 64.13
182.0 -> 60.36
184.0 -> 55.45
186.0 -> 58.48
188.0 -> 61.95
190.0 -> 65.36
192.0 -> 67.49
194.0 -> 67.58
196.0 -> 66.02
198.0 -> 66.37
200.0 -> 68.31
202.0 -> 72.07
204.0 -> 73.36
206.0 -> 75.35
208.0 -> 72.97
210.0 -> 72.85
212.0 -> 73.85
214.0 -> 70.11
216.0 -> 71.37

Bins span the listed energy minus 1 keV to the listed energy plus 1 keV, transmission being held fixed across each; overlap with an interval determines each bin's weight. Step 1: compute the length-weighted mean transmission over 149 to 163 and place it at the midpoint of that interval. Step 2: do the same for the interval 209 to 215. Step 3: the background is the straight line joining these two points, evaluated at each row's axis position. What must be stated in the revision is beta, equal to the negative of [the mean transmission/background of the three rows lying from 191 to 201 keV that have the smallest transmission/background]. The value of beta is -0.97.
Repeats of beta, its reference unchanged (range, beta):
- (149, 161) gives -0.94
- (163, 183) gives -0.88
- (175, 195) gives -0.89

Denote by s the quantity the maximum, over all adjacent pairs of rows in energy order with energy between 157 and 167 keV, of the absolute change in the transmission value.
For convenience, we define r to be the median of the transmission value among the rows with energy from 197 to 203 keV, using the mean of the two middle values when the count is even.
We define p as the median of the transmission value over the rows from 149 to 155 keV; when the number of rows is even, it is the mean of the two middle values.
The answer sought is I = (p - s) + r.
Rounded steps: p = 62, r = 68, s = 3.2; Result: 128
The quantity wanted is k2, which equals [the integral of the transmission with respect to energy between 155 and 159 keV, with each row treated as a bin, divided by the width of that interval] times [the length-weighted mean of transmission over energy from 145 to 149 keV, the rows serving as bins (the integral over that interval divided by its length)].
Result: 4056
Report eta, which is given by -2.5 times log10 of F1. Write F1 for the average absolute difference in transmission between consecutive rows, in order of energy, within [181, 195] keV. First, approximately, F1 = 2.8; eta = -1.13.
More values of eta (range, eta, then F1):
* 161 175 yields -1.42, 3.7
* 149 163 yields -1.05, 2.6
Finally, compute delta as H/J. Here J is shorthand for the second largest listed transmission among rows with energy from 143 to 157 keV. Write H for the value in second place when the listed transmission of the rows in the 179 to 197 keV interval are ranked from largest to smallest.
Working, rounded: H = 67.49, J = 72.5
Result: 0.93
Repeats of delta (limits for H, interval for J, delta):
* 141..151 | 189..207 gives 1.02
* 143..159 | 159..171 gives 1.29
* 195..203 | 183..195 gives 1.01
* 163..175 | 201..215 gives 0.88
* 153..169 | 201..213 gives 0.77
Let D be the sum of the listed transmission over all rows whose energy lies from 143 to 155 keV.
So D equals 408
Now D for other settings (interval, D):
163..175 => 357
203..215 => 438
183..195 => 376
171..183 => 402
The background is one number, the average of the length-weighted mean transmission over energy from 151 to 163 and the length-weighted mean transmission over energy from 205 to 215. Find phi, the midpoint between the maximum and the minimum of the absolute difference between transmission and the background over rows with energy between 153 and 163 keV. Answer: 8.8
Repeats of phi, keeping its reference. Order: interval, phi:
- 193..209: 5.7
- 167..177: 4.4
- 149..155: 4.2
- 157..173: 6.4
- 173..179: 4.9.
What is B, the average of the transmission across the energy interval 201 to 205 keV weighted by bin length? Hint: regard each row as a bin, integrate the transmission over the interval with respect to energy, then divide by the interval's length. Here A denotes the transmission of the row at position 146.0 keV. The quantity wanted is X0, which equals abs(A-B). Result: 0.2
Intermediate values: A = 72.5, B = 73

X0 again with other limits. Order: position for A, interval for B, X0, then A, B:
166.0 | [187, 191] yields 11.3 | 52.34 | 64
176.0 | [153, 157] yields 16.2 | 73.59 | 57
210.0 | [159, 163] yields 19.2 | 72.85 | 54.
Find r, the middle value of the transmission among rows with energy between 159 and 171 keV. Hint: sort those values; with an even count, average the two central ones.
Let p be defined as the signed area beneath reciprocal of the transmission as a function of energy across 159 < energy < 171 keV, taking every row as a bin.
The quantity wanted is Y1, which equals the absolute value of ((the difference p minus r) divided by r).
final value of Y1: 0.996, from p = 0.221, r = 54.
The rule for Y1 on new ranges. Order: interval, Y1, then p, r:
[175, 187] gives 0.997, 0.192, 62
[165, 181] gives 0.996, 0.255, 65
